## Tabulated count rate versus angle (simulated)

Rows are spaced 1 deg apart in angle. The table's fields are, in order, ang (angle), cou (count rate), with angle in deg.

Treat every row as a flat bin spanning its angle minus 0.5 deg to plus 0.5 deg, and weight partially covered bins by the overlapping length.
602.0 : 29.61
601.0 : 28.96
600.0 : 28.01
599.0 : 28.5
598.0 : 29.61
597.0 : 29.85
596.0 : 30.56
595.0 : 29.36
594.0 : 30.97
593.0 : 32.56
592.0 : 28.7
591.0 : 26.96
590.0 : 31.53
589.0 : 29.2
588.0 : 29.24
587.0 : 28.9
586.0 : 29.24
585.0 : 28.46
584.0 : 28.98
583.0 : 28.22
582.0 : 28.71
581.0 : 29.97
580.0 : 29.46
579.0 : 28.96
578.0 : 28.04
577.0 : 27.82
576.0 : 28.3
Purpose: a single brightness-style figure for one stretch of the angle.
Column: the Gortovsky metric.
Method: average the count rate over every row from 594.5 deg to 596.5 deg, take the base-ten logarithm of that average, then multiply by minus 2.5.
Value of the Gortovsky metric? -3.69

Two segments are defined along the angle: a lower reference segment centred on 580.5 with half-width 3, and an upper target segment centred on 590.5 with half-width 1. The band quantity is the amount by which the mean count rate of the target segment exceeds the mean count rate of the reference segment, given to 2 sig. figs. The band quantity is 0.35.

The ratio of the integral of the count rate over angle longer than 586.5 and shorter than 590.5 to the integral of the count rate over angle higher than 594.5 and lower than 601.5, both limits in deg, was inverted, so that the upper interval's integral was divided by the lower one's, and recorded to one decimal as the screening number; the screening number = 1.7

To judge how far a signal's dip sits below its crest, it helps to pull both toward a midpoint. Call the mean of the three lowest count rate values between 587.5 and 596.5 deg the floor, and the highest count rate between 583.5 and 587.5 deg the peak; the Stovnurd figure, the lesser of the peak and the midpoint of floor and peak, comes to 28.8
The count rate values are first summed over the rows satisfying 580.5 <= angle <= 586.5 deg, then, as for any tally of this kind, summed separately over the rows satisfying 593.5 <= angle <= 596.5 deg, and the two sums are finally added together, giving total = 264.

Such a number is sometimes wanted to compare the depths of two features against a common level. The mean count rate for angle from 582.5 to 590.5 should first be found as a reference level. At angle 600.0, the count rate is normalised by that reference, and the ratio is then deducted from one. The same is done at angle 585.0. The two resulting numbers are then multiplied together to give 0.0011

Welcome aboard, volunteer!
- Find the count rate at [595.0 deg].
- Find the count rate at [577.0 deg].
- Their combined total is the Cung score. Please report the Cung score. 57.2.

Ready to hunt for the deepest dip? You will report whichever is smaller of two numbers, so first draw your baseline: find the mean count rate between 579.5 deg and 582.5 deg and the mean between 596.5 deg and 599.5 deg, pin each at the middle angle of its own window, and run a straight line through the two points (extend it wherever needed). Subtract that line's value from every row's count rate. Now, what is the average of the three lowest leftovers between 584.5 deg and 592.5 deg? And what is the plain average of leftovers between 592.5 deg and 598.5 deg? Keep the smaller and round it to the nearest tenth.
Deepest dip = -1.3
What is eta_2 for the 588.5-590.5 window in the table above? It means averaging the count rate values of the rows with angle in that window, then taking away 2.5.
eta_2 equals 27.9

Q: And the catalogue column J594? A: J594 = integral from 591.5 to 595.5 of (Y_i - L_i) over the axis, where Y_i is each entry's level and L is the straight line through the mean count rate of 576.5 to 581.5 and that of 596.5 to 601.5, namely 6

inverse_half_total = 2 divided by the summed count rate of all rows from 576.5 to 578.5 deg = 0.0358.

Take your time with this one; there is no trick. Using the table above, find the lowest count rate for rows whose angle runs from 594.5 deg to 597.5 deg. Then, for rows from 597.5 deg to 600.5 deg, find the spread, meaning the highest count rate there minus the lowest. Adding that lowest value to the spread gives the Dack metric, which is 31.0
